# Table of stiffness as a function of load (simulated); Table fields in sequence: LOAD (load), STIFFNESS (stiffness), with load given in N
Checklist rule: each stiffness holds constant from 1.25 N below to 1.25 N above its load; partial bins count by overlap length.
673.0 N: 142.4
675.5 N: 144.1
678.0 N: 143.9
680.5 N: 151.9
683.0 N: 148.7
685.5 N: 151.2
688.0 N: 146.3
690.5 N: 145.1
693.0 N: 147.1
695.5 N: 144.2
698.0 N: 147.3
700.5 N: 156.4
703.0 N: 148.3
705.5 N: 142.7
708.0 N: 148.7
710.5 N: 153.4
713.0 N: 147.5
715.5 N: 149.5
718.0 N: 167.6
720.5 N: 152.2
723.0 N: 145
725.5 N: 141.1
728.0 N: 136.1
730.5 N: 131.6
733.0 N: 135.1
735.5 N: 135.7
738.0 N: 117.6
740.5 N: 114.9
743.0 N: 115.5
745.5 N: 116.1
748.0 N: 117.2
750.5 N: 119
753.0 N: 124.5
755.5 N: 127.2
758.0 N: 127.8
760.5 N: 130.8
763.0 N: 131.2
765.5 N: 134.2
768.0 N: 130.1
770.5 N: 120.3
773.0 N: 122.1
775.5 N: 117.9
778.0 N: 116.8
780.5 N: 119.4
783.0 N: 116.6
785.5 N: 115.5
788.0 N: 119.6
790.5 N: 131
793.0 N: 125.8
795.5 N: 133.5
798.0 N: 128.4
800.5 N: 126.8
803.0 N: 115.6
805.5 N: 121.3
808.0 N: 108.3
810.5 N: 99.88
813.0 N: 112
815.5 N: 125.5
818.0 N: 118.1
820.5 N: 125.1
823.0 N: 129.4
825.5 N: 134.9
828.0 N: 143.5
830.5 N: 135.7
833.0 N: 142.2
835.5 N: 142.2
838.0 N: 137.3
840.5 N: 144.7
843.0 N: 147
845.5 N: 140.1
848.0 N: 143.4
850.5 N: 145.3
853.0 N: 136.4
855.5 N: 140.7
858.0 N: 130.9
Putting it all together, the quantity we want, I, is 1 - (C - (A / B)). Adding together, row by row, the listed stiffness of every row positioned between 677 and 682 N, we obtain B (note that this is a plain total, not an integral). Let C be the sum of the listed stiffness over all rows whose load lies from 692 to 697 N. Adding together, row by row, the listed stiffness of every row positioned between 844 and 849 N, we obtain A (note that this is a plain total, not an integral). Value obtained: -289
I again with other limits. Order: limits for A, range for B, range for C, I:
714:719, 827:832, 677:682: -294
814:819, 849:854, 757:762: -257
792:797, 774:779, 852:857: -275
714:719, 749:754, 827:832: -277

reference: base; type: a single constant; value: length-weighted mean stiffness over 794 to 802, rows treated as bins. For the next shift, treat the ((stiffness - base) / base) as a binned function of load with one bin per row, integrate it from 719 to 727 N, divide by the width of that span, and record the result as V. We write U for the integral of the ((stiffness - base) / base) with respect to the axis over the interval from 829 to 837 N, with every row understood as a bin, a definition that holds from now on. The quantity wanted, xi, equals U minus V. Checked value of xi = 0.5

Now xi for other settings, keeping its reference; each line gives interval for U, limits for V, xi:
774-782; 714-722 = -0.9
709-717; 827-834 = 1.3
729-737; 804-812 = 0.4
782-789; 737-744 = -0.5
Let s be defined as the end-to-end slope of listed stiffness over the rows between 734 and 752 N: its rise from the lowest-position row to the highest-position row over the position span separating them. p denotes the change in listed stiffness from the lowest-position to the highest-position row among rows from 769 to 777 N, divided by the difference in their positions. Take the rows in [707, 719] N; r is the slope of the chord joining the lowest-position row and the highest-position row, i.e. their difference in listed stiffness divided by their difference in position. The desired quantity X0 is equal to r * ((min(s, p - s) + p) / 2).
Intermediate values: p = -0.5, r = 1.89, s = -1.1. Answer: -1.5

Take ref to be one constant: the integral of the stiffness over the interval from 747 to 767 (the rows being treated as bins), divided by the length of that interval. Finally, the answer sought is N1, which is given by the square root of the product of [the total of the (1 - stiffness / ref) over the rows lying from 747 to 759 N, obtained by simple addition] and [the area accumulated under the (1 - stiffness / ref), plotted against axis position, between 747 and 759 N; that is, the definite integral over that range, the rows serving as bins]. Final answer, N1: 0.2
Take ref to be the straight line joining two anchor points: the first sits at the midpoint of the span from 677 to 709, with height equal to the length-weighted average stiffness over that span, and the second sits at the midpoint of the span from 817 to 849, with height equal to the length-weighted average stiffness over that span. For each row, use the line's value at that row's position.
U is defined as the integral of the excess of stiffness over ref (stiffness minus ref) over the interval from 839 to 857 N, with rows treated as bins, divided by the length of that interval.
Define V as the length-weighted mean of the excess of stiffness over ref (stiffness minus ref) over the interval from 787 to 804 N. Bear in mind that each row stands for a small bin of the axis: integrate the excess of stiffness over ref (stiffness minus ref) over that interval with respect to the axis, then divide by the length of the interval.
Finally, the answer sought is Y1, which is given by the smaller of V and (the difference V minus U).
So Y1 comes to -20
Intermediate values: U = 6.1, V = -14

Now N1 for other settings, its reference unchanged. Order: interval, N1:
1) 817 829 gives 0.2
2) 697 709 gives 1.3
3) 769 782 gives 0.5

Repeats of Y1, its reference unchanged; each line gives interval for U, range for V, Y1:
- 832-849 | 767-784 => -27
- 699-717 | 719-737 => -9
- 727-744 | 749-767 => -15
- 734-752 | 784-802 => -15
